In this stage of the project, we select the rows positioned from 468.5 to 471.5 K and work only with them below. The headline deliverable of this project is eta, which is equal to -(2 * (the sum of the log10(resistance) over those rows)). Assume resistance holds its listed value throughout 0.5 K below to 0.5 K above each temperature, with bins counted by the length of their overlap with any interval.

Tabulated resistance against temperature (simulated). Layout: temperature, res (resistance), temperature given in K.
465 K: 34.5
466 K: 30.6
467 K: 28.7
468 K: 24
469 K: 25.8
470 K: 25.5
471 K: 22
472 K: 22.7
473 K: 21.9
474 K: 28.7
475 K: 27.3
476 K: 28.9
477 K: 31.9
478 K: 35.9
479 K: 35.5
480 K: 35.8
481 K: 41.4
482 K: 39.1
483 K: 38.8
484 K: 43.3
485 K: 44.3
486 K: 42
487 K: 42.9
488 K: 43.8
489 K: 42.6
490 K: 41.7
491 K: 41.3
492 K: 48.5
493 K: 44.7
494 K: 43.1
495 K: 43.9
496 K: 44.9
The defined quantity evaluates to -8.3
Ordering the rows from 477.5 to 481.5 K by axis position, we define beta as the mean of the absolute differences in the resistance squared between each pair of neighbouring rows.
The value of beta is 161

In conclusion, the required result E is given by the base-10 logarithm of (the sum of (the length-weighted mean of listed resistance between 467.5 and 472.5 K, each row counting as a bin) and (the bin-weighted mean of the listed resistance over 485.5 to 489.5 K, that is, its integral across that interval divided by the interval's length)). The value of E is 1.82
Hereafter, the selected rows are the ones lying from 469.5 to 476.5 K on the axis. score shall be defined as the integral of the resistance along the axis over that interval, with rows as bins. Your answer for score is 177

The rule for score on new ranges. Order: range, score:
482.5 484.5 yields 82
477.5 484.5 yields 270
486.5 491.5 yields 212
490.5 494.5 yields 178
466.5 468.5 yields 53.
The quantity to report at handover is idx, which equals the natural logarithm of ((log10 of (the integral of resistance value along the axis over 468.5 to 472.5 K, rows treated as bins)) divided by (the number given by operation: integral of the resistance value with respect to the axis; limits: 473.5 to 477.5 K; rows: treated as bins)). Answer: -4.08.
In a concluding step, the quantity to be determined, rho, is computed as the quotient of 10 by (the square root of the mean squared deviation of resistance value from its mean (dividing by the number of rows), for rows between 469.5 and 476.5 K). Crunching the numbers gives 3.48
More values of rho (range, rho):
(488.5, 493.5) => 3.78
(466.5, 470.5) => 5.88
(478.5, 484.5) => 3.58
